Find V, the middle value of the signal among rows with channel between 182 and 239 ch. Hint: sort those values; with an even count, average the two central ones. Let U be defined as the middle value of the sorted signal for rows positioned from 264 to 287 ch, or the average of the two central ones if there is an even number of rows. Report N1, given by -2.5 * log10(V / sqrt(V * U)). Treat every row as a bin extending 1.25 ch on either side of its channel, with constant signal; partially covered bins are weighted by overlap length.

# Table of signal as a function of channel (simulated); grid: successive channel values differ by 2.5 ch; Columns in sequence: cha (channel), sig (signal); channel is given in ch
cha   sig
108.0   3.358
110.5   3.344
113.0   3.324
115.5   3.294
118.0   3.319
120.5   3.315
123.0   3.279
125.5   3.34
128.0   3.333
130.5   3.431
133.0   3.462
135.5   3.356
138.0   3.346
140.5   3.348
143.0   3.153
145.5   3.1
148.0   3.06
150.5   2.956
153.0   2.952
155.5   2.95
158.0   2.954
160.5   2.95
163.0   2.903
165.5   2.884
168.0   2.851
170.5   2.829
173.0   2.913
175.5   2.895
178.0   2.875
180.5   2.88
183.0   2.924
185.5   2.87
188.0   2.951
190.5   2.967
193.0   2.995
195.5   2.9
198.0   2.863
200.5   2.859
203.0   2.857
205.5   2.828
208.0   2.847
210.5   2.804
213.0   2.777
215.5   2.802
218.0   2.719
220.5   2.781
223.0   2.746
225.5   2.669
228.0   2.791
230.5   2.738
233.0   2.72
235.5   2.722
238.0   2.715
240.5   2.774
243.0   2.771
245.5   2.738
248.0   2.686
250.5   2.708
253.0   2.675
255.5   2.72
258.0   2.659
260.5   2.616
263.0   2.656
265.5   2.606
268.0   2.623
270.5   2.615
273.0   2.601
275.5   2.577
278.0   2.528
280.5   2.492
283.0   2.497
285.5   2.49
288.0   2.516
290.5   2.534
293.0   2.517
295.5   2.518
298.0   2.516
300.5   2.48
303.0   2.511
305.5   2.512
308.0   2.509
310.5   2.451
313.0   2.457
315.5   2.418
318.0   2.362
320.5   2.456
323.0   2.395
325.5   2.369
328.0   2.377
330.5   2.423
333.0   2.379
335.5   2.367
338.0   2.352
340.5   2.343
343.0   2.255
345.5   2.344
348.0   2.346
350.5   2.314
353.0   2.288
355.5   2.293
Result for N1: -0.05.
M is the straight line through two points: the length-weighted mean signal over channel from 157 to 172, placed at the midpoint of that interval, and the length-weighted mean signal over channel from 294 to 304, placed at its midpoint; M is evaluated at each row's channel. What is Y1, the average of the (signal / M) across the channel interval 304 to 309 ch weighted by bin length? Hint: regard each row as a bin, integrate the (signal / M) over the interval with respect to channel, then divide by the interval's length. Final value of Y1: 1.01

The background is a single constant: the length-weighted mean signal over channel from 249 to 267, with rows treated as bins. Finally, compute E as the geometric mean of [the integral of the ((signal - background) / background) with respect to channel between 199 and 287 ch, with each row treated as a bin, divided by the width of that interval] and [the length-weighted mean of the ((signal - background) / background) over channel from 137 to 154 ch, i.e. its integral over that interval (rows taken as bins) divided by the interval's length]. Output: 0.048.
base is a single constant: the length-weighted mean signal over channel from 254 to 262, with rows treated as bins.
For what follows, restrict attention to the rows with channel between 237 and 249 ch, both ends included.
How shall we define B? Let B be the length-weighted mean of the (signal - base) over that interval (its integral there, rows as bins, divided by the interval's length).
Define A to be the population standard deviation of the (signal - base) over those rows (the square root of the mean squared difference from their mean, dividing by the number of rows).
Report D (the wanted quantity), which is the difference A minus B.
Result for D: -0.04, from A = 0.0335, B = 0.1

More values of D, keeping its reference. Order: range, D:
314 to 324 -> 0.29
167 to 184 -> -0.18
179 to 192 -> -0.22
